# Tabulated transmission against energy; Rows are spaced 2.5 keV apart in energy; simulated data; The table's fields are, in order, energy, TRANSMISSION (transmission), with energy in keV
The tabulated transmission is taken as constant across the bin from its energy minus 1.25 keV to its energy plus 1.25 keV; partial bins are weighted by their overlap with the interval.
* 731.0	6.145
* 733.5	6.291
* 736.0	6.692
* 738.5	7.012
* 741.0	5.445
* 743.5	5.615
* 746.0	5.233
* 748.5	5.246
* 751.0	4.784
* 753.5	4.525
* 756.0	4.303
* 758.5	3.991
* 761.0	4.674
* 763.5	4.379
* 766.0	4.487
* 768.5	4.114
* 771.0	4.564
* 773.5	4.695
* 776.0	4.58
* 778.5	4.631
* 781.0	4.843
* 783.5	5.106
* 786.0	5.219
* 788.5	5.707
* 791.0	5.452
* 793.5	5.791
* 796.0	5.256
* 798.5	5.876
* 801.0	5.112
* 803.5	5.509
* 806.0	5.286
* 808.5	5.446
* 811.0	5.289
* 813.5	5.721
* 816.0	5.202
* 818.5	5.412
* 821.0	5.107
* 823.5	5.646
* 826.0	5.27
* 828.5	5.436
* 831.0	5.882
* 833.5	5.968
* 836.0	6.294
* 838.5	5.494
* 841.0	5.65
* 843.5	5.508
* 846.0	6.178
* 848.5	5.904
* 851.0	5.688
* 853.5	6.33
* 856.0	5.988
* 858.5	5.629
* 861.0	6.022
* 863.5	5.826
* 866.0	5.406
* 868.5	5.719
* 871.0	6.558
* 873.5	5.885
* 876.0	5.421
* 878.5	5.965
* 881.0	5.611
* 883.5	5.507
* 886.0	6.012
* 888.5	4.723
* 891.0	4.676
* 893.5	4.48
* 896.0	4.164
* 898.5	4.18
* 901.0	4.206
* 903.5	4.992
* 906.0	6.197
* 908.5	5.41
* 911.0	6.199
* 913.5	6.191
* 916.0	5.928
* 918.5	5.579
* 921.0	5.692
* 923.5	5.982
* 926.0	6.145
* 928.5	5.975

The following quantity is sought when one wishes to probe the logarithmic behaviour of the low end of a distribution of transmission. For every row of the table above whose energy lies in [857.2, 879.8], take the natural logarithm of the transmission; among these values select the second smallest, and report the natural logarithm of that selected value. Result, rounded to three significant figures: 0.525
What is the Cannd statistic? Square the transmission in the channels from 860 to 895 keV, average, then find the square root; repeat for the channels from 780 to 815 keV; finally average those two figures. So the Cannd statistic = 5.50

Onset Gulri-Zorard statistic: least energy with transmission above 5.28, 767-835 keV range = 788.5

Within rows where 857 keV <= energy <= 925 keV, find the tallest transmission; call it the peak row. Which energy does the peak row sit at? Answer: 871.0 keV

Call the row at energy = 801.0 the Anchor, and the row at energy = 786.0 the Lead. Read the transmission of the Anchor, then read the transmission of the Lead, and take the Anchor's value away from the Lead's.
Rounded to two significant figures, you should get 0.11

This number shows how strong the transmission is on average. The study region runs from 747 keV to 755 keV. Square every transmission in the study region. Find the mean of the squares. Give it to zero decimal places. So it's 24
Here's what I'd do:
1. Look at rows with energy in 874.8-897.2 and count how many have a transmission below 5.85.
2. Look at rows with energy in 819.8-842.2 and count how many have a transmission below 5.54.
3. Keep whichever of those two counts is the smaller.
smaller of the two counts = 4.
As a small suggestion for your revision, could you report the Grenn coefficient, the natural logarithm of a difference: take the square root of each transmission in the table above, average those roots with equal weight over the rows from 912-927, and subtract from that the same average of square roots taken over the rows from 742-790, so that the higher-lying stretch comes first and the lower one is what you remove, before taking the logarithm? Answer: -1.4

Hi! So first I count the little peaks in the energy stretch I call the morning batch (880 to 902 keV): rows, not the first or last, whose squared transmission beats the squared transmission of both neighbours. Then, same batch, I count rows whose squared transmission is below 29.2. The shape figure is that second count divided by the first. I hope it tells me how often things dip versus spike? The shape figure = 6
